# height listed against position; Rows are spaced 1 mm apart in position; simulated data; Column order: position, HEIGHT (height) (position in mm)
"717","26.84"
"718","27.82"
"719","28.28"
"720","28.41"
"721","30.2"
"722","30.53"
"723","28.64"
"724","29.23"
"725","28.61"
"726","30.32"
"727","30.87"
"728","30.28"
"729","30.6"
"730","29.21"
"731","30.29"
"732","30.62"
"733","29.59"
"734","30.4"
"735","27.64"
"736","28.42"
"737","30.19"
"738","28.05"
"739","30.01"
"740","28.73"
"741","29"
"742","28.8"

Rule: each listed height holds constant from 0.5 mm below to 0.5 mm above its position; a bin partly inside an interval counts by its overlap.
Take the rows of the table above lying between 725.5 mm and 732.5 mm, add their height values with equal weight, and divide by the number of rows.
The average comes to 30.3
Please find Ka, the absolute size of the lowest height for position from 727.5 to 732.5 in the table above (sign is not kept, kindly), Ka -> 29.2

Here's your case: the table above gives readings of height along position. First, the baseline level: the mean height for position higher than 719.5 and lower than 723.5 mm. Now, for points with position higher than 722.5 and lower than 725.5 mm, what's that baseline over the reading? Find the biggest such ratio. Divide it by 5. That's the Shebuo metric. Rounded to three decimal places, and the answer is 0.206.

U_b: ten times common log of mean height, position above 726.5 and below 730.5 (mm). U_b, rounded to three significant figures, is 14.8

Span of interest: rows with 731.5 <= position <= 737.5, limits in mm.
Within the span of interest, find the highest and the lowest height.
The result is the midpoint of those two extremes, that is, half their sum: 29.1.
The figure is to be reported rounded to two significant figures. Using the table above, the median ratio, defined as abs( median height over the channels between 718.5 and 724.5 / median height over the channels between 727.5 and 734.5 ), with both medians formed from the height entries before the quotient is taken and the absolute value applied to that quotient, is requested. 0.96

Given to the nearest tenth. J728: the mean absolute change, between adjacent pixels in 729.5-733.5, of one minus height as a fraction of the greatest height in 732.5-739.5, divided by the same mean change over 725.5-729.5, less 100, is -98.3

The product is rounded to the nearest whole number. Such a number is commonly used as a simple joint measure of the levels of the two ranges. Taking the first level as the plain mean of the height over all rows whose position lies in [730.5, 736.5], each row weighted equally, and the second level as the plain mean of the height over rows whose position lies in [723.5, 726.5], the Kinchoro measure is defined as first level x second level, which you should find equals 867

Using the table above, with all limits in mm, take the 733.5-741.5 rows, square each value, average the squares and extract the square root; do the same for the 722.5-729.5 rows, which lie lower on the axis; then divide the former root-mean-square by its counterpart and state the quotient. 0.98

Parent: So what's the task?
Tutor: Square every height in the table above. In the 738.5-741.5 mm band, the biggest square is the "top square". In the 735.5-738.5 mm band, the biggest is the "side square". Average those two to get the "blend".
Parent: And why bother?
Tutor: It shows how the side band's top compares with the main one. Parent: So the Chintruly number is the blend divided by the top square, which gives 1.006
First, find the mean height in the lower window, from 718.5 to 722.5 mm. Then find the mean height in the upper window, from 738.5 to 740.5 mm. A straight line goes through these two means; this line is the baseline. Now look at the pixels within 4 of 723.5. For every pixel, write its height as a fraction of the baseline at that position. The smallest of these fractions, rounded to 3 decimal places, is 0.968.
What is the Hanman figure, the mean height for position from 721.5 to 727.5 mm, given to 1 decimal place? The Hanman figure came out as 29.7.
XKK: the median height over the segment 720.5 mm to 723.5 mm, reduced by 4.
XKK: 26.2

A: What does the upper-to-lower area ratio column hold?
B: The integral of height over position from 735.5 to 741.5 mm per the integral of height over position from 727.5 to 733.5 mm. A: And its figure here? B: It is 0.966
